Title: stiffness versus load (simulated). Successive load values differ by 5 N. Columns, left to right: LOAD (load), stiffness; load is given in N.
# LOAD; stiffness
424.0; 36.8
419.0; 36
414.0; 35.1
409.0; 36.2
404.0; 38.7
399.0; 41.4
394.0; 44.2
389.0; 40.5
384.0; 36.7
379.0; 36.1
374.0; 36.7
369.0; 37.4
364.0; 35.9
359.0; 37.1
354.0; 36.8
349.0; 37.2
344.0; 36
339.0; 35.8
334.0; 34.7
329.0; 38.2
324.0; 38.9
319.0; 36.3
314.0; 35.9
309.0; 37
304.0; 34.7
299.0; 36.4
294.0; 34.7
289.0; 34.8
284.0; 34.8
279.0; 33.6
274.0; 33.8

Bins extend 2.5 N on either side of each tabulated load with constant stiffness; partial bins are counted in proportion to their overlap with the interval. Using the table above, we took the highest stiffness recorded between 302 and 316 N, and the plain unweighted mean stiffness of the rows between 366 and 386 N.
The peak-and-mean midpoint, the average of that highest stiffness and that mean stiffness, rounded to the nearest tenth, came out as 36.9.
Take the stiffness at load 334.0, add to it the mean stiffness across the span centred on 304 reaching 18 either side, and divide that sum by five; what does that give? 14.1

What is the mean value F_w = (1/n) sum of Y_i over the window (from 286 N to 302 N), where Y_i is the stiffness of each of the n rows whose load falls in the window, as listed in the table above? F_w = 35.3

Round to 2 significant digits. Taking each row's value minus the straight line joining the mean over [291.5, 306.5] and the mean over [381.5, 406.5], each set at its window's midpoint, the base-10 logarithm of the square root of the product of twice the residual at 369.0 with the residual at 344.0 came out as 0.36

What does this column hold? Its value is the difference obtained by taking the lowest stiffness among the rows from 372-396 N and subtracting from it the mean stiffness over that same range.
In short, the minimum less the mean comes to -2.7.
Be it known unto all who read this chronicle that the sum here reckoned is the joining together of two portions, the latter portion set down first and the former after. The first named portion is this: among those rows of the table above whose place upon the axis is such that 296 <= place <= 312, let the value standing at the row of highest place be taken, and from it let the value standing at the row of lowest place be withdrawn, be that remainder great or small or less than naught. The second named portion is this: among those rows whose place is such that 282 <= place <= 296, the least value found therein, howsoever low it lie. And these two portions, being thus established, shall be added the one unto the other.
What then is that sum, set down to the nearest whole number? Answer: 35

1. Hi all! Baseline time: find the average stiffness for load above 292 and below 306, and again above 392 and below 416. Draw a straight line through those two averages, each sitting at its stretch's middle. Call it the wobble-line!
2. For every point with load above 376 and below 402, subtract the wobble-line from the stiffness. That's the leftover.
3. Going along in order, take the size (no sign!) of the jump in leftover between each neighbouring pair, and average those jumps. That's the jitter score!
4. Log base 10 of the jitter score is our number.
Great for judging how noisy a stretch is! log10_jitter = 0.42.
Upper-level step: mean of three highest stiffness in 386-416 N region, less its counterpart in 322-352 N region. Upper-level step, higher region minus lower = 4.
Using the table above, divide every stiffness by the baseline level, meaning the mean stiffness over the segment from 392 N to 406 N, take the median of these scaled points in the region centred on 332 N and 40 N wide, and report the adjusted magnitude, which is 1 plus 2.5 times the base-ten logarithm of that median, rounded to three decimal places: 0.852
